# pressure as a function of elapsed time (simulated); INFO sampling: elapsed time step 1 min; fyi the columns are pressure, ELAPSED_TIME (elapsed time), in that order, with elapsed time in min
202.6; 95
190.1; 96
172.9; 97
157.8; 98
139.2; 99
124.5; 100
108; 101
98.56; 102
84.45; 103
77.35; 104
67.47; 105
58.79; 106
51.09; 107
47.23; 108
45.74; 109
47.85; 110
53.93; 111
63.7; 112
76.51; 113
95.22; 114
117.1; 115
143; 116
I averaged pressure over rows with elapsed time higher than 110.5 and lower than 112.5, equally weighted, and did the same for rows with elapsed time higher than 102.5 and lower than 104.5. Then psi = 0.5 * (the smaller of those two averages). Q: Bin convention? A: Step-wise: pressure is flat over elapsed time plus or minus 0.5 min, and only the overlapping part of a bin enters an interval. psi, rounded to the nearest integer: 29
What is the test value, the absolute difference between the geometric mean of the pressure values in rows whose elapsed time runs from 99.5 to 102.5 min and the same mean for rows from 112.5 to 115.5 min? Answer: 15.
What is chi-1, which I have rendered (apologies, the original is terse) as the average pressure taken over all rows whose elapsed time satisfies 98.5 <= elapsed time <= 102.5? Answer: 118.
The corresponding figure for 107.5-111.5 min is 49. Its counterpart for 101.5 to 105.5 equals 82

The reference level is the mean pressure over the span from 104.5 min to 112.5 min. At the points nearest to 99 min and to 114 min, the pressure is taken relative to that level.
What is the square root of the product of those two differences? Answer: 59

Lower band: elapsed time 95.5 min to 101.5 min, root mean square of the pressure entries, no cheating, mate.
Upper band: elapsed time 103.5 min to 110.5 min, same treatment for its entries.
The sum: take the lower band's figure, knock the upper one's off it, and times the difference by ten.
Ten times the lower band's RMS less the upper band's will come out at 938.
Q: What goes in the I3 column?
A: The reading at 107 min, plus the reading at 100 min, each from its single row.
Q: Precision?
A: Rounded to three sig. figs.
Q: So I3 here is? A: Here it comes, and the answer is 176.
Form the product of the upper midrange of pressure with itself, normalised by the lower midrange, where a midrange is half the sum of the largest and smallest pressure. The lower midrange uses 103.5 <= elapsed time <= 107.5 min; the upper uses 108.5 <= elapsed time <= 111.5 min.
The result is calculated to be 39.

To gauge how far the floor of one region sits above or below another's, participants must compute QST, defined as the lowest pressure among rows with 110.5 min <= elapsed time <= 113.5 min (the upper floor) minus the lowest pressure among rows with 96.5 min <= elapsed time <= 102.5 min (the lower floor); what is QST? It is -45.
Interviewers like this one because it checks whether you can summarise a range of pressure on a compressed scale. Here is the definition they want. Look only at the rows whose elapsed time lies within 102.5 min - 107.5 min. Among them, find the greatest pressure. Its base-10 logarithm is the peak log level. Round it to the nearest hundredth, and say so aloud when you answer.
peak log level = 1.93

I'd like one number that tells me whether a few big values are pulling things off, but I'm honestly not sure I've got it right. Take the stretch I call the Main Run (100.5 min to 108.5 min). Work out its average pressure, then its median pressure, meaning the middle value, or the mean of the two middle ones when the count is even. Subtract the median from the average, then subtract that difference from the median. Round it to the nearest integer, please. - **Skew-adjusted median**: 71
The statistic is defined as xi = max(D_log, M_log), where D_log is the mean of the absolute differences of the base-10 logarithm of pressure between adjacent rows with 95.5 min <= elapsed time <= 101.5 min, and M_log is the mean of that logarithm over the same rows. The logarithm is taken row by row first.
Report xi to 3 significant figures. 2.16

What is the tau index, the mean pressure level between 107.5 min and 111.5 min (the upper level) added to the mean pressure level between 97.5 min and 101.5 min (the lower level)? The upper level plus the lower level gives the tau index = 181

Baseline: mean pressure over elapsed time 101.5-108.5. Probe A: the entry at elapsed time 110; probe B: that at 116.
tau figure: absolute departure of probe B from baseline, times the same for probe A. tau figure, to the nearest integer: 1580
